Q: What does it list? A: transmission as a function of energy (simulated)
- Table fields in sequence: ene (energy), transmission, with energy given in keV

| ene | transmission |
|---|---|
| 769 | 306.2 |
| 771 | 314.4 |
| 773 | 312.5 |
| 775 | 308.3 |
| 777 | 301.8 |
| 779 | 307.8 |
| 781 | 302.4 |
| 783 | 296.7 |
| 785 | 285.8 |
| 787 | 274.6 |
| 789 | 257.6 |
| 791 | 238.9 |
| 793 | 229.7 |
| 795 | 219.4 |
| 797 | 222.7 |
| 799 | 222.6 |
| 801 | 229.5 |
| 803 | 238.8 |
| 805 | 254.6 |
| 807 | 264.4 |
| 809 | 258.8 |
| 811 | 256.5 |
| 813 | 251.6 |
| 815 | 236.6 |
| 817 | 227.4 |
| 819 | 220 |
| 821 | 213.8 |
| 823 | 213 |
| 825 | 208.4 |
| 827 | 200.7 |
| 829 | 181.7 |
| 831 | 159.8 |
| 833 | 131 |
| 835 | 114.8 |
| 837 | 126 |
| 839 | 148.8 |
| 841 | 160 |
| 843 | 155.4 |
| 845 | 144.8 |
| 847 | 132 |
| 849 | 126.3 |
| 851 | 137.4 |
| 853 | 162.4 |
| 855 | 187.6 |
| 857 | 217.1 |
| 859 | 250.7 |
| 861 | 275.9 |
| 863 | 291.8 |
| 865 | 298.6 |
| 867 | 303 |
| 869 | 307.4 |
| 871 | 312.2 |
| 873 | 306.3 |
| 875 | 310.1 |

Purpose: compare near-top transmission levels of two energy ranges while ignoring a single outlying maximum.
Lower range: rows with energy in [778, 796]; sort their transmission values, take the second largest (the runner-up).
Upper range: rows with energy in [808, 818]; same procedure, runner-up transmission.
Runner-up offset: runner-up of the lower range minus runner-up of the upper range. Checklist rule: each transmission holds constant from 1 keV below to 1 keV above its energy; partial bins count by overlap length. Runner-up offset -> 46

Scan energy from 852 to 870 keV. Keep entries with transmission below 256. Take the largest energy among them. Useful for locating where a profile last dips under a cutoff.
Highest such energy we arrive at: 859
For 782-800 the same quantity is 799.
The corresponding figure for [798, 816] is 815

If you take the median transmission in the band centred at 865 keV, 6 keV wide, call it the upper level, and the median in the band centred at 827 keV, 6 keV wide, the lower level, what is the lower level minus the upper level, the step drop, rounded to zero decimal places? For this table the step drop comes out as -98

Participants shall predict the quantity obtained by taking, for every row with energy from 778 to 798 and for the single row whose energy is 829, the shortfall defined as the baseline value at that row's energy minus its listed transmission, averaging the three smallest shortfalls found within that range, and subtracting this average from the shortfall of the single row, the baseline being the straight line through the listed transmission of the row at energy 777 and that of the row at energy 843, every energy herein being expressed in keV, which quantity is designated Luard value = 14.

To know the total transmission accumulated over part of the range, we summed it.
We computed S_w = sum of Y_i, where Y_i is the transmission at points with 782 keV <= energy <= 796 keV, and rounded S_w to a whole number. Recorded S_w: 1803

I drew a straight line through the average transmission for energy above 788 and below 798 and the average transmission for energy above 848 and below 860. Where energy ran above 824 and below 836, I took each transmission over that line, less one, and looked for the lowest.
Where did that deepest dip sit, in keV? 835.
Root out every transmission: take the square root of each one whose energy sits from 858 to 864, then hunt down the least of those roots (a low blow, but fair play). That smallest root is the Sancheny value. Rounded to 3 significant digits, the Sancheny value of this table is 15.8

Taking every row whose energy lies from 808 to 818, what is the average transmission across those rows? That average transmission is 246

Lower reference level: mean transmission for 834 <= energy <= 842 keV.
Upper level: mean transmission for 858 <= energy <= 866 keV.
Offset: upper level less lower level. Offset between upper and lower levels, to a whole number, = 142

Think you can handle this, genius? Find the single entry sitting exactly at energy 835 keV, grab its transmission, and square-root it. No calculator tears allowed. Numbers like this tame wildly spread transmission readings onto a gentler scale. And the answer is 10.7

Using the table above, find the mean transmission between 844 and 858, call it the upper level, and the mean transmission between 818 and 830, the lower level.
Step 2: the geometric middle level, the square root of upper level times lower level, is 181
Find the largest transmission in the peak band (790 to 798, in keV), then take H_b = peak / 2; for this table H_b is 119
